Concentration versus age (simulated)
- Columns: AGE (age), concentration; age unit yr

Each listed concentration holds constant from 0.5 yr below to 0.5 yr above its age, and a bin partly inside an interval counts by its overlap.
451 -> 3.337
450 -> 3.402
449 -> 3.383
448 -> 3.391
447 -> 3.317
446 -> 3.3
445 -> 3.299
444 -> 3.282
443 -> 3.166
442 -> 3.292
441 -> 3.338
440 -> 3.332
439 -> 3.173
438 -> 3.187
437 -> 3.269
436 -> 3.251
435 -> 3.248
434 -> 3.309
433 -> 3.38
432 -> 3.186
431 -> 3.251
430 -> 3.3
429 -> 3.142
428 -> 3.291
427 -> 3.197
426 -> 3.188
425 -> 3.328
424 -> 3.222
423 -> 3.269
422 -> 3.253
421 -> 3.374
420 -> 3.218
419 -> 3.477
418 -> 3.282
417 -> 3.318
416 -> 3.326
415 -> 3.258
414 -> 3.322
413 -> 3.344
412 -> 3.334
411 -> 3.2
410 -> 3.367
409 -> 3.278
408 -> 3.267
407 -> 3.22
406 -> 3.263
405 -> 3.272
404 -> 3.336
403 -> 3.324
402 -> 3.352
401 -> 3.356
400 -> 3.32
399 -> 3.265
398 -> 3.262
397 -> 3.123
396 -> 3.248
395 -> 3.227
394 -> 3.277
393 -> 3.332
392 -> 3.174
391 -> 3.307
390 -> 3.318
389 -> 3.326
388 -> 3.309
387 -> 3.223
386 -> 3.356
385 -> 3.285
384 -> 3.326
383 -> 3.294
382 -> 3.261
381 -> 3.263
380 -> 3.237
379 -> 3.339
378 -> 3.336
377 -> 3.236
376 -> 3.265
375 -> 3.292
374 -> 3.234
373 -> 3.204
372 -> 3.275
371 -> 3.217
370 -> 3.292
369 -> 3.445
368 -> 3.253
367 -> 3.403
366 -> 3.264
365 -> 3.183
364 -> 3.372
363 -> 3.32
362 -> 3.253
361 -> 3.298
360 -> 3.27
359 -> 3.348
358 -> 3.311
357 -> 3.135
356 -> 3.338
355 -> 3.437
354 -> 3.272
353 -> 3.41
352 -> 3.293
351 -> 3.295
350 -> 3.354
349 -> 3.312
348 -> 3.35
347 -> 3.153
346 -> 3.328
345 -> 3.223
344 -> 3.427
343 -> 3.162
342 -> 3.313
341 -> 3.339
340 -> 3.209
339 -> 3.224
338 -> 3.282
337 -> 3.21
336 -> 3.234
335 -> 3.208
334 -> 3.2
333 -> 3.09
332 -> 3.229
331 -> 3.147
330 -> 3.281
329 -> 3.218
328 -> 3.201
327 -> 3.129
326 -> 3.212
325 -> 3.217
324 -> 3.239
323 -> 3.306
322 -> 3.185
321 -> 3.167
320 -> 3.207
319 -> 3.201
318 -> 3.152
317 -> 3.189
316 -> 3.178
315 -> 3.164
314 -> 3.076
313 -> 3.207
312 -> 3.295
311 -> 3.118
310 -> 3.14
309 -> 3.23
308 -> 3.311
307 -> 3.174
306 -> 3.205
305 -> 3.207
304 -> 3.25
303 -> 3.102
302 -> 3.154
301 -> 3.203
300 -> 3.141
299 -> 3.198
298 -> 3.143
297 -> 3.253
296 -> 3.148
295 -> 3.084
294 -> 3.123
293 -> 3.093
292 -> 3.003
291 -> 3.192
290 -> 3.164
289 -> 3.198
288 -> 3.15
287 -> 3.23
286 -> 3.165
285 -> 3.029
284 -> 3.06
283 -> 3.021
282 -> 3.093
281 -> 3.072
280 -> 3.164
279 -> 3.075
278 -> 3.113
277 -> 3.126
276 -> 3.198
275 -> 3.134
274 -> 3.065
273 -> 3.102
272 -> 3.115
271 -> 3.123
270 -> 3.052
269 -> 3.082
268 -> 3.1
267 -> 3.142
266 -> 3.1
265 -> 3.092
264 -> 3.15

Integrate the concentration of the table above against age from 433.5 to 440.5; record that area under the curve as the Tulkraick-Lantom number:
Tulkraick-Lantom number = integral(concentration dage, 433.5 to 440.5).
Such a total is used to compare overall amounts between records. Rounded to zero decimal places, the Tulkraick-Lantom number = 23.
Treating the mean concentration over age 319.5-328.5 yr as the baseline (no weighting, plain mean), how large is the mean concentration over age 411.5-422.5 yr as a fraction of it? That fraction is 1.03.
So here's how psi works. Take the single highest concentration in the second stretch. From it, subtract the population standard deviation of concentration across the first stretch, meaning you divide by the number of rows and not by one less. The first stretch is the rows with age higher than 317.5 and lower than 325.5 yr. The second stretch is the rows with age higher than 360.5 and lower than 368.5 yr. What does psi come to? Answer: 3.36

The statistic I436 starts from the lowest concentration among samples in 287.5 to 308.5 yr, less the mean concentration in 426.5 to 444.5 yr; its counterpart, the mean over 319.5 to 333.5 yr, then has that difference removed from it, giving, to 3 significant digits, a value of 3.45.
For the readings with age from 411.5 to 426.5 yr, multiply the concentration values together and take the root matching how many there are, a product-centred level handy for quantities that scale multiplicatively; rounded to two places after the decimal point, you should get 3.30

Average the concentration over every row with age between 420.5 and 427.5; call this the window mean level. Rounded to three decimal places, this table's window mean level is 3.262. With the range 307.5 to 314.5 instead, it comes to 3.197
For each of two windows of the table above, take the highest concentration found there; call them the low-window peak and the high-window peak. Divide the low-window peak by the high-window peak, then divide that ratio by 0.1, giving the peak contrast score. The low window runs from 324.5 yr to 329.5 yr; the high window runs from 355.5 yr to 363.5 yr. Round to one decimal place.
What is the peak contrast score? 9.6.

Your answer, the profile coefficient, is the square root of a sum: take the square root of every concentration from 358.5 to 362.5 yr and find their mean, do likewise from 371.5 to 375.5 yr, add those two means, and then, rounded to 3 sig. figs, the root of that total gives 1.90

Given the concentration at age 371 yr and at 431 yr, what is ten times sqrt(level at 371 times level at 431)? 32.3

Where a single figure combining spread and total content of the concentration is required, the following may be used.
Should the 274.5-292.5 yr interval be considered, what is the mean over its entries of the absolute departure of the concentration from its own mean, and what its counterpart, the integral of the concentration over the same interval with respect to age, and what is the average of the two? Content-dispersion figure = 28.1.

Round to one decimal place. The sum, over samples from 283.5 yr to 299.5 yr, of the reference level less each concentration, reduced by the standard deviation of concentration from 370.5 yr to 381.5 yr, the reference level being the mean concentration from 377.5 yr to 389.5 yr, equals 2.5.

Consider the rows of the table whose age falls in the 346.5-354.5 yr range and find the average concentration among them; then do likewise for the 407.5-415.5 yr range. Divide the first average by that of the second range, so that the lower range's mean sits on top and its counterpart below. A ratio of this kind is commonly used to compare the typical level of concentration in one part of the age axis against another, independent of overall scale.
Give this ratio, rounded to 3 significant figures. 1.00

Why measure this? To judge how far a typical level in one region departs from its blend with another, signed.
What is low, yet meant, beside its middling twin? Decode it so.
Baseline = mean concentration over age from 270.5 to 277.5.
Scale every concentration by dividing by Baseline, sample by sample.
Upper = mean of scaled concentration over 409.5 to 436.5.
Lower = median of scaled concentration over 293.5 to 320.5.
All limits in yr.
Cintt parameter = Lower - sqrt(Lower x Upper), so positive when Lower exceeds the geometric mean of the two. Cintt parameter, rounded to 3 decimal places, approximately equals -0.017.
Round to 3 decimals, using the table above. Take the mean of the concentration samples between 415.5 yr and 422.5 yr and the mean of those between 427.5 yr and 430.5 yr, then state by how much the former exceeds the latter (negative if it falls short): 0.077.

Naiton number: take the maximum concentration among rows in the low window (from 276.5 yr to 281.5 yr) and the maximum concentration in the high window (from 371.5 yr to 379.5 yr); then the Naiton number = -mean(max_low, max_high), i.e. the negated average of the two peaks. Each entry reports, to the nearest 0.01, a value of -3.25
